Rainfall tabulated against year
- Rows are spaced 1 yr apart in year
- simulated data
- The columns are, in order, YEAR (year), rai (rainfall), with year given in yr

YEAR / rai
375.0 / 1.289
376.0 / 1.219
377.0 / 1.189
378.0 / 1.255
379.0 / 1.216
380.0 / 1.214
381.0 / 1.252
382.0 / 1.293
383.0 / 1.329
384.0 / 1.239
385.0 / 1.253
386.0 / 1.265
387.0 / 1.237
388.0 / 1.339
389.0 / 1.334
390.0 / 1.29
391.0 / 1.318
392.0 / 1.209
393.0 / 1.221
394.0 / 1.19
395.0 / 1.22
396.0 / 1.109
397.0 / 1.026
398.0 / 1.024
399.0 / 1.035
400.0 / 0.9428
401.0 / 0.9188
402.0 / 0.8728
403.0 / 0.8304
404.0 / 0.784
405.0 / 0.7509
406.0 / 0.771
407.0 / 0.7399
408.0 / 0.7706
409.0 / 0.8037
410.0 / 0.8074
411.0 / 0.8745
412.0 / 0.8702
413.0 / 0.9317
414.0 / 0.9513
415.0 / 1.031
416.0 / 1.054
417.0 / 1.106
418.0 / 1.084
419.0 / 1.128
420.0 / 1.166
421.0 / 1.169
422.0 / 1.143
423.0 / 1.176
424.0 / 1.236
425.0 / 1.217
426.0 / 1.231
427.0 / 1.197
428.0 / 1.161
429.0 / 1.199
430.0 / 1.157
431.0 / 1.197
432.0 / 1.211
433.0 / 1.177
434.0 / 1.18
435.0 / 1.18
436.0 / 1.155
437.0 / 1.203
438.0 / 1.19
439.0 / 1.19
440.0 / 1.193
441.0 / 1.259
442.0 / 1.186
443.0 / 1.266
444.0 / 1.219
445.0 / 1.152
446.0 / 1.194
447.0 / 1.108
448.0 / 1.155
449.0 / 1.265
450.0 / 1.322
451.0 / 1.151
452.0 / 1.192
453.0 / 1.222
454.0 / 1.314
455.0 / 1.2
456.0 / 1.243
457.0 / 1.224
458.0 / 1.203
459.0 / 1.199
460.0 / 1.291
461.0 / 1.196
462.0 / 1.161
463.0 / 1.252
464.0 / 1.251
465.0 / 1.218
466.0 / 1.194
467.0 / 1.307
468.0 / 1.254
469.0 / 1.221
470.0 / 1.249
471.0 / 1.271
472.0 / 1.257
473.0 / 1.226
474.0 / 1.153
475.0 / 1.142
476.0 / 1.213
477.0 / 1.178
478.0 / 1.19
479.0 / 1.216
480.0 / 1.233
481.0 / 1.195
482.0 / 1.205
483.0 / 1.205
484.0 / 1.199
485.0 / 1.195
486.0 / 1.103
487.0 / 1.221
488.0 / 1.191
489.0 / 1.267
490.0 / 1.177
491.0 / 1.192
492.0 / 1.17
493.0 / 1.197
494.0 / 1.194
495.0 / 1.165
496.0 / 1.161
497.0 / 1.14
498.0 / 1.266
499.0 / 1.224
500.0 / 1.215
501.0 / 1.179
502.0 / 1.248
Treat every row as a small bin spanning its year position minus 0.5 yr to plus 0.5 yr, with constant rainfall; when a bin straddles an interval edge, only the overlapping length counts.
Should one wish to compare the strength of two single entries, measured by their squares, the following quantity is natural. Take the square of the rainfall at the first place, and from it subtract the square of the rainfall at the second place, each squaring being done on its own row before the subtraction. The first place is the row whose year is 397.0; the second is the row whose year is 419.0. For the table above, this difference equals -0.22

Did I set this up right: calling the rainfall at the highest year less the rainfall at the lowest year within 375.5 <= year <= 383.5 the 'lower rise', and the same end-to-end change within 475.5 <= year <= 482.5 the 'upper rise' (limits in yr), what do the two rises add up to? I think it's 0.10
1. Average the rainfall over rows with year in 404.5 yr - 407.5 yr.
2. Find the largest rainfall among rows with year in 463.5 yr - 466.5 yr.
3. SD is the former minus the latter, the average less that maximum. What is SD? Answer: -0.5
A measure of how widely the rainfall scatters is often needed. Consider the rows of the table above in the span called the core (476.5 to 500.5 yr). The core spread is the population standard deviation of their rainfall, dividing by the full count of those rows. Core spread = 0.035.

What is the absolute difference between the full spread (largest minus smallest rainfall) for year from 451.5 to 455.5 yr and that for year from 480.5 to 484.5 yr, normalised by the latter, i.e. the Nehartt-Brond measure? 11.2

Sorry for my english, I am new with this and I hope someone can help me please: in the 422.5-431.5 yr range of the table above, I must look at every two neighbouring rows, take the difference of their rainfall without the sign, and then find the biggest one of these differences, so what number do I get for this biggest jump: 0.060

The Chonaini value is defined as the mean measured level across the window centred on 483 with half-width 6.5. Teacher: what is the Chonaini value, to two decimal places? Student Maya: 1.20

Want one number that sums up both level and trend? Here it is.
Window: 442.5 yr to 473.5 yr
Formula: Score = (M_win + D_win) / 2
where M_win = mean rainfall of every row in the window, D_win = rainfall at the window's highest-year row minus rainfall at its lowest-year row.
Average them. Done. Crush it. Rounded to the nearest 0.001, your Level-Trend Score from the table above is 0.593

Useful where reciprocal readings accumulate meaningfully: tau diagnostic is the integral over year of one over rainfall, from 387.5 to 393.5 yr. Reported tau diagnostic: 4.7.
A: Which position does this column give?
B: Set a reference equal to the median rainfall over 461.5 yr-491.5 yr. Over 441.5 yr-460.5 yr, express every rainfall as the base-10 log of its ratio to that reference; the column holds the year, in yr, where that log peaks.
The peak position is 450.0 yr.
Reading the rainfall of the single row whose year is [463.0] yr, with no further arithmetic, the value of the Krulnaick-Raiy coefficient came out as 1.252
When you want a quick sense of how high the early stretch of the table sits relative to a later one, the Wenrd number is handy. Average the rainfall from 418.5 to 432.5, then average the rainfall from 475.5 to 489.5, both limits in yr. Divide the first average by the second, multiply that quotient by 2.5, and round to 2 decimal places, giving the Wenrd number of 2.47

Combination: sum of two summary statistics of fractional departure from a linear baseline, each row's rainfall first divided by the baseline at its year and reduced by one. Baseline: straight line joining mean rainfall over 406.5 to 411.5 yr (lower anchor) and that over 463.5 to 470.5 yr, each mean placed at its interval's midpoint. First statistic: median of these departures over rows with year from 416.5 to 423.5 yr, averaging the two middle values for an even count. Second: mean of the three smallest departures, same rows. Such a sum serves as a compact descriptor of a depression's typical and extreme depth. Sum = 0.6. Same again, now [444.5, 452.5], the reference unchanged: 0.1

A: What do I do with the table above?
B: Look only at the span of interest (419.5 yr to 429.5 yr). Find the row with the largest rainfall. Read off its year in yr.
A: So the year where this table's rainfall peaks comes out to 424.0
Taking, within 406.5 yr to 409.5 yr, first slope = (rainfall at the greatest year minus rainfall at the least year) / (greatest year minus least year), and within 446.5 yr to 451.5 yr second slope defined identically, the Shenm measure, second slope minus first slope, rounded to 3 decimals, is -0.021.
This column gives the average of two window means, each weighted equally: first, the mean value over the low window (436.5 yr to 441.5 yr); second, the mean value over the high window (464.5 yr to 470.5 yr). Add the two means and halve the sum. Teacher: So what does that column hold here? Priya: 1.22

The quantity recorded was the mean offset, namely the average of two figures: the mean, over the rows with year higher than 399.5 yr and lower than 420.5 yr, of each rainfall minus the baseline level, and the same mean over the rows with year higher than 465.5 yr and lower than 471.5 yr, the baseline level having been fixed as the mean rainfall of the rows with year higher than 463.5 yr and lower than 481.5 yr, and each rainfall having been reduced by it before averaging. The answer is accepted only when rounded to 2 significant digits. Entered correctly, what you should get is -0.14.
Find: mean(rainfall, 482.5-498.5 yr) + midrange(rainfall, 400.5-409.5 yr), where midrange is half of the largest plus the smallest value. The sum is 2.02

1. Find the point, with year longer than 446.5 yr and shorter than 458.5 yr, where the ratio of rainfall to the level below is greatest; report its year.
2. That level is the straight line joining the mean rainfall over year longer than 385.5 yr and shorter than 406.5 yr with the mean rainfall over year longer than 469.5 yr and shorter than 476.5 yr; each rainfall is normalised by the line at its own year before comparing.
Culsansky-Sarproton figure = 450.0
